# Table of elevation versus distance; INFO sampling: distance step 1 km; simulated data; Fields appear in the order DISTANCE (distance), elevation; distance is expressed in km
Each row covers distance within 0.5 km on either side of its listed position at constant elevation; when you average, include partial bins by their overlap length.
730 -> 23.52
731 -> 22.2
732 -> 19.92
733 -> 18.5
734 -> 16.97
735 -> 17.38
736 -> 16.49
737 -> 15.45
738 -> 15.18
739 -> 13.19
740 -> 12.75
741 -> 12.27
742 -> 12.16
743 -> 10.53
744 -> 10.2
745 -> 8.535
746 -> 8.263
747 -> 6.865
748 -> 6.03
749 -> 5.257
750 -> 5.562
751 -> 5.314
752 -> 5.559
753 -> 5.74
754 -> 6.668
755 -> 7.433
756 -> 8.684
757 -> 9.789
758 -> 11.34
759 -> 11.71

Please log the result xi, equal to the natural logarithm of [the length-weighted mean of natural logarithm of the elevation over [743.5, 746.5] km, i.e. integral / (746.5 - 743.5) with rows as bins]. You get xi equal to 0.79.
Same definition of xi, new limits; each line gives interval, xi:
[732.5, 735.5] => 1.05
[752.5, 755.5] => 0.63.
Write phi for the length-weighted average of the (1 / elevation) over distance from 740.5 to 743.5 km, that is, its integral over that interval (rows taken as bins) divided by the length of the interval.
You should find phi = 0.09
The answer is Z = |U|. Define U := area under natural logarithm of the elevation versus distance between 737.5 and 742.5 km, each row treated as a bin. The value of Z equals 13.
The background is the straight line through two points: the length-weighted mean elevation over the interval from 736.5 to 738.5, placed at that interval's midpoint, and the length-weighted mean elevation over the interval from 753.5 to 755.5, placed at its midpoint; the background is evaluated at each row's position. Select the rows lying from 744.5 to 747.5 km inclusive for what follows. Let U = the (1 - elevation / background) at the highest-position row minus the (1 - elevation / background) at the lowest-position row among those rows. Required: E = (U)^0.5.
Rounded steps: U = 0.09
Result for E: 0.30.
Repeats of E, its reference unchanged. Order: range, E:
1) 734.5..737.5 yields 0.24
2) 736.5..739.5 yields 0.30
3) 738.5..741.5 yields 0.05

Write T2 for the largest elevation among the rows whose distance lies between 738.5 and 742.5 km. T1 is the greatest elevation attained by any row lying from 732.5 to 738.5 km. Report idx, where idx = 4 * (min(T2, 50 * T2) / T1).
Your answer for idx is 3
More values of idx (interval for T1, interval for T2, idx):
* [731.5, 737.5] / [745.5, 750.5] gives 2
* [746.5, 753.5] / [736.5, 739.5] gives 9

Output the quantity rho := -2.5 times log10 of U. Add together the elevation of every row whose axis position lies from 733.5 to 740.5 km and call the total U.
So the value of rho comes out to -5.1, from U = 107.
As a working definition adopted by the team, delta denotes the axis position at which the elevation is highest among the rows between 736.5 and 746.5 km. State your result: 737 km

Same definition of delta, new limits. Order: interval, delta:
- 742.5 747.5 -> 743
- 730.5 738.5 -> 731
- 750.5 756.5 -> 756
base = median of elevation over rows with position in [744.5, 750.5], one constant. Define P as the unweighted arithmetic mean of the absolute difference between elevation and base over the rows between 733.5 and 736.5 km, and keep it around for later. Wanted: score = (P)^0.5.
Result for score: 3.2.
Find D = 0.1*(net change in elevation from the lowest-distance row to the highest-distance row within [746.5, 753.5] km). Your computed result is -0.11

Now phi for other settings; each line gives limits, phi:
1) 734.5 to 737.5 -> 0.06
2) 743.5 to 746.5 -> 0.11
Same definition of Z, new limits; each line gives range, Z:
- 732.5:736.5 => 11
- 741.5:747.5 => 13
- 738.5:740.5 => 5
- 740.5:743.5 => 7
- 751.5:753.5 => 3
